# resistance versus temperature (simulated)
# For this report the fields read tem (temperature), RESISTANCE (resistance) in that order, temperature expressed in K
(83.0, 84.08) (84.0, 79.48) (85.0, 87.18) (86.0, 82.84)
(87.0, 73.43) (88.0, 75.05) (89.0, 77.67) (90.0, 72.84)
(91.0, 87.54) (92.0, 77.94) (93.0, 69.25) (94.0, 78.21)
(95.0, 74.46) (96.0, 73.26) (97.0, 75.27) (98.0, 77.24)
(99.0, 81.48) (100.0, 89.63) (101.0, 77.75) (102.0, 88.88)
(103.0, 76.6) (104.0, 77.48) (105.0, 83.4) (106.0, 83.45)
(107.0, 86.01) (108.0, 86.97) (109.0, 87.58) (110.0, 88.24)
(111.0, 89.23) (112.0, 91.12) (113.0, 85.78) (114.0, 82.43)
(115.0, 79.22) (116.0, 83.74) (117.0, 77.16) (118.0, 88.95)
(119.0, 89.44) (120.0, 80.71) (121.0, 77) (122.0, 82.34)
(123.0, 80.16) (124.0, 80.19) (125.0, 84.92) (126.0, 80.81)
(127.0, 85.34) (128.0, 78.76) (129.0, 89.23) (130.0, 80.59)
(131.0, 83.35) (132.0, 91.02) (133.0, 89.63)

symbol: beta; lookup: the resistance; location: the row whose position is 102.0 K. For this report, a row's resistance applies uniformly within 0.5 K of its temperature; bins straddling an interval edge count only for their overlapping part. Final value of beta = 88.88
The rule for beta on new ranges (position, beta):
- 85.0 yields 87.18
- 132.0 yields 91.02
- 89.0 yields 77.67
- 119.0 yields 89.44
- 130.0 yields 80.59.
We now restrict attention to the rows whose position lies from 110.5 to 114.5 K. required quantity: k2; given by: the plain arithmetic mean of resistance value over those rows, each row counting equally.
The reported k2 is 87.1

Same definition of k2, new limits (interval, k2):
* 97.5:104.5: 81.3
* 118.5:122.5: 82.4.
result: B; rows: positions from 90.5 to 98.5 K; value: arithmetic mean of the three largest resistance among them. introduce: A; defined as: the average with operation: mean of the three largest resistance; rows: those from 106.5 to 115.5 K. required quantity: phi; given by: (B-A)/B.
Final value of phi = -0.102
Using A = 90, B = 81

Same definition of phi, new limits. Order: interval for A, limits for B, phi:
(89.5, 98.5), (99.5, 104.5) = 0.049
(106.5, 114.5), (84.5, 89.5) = -0.084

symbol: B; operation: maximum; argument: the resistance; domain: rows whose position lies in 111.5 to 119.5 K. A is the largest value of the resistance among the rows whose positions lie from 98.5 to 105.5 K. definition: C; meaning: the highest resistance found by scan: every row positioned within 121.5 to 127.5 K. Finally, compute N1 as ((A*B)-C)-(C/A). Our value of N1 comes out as 8081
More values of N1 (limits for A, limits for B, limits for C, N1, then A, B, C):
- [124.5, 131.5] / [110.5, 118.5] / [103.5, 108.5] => 8043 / 89.23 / 91.12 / 86.97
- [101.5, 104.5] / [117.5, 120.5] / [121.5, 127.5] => 7863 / 88.88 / 89.44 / 85.34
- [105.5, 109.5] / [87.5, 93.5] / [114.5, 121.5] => 7576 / 87.58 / 87.54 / 89.44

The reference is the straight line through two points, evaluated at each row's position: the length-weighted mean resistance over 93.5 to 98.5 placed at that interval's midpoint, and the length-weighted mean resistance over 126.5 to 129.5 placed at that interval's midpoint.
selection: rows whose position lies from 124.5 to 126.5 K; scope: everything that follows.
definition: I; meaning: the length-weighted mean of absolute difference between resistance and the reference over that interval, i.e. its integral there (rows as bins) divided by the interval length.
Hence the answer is 2.2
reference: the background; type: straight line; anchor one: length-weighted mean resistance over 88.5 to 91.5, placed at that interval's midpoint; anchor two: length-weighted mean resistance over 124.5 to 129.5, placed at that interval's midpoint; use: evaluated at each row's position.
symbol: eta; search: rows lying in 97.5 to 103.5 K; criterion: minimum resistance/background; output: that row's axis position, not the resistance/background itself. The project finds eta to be 103.0 K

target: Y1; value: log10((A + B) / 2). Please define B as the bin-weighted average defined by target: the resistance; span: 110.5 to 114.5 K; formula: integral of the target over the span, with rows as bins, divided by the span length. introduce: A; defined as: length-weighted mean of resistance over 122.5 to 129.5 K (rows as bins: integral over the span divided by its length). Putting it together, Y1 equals 1.93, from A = 82.8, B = 87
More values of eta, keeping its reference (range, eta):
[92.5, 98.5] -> 93.0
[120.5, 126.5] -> 121.0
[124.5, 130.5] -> 128.0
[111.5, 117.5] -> 117.0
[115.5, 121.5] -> 121.0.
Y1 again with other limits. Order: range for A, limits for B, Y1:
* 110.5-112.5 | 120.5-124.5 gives 1.93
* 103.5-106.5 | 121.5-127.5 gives 1.91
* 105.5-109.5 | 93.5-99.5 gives 1.91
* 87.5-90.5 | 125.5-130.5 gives 1.90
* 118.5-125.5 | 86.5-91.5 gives 1.90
